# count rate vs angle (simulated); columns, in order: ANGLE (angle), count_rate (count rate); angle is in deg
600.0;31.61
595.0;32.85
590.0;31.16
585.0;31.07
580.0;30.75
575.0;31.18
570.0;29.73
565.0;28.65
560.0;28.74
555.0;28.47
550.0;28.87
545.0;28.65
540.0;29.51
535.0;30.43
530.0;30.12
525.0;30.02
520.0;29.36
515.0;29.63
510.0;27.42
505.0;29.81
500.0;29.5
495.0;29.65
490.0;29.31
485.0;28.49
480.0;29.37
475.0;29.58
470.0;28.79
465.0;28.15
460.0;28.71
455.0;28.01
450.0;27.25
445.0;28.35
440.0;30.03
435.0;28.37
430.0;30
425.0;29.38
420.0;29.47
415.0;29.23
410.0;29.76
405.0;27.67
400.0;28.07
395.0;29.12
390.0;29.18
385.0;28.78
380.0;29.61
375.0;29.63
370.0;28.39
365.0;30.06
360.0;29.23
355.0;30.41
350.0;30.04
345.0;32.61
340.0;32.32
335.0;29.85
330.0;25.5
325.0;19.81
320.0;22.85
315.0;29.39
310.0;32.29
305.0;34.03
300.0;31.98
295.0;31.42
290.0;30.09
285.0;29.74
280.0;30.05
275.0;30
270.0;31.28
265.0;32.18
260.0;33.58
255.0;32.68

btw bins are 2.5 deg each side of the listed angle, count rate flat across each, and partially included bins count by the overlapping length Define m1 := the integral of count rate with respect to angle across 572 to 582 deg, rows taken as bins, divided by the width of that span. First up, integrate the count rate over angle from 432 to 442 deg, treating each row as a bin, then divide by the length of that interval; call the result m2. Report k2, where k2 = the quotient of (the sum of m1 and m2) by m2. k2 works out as 2.06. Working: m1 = 30.9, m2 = 29.2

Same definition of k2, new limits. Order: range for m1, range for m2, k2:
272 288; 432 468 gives 2.05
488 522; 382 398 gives 2.01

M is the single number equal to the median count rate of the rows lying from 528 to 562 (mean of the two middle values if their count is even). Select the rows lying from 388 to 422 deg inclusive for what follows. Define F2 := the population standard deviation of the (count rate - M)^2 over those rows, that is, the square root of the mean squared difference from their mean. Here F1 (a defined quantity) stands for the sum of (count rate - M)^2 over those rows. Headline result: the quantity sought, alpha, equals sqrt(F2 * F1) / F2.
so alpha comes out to 2.8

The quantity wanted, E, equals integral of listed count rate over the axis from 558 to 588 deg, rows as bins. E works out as 902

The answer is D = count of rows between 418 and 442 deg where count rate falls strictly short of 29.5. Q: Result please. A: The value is 3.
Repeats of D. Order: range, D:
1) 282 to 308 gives 0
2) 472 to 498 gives 3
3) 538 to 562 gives 4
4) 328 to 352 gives 1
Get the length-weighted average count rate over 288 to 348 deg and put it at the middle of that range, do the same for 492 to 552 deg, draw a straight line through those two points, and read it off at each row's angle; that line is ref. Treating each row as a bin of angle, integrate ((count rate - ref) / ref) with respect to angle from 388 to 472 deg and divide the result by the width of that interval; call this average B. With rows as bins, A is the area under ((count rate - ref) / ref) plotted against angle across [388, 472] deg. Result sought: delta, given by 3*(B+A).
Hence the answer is -5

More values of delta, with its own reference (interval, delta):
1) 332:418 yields 2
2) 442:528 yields -4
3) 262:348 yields 4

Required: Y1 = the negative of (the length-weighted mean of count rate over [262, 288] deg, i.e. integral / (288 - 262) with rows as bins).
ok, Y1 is -30.7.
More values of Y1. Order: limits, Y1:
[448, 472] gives -28.2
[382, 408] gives -28.6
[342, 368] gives -30.5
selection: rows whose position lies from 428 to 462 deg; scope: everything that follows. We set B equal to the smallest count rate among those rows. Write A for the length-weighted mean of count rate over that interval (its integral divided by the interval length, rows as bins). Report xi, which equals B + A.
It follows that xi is 55.9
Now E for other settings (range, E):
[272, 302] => 916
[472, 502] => 879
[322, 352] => 847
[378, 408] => 862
